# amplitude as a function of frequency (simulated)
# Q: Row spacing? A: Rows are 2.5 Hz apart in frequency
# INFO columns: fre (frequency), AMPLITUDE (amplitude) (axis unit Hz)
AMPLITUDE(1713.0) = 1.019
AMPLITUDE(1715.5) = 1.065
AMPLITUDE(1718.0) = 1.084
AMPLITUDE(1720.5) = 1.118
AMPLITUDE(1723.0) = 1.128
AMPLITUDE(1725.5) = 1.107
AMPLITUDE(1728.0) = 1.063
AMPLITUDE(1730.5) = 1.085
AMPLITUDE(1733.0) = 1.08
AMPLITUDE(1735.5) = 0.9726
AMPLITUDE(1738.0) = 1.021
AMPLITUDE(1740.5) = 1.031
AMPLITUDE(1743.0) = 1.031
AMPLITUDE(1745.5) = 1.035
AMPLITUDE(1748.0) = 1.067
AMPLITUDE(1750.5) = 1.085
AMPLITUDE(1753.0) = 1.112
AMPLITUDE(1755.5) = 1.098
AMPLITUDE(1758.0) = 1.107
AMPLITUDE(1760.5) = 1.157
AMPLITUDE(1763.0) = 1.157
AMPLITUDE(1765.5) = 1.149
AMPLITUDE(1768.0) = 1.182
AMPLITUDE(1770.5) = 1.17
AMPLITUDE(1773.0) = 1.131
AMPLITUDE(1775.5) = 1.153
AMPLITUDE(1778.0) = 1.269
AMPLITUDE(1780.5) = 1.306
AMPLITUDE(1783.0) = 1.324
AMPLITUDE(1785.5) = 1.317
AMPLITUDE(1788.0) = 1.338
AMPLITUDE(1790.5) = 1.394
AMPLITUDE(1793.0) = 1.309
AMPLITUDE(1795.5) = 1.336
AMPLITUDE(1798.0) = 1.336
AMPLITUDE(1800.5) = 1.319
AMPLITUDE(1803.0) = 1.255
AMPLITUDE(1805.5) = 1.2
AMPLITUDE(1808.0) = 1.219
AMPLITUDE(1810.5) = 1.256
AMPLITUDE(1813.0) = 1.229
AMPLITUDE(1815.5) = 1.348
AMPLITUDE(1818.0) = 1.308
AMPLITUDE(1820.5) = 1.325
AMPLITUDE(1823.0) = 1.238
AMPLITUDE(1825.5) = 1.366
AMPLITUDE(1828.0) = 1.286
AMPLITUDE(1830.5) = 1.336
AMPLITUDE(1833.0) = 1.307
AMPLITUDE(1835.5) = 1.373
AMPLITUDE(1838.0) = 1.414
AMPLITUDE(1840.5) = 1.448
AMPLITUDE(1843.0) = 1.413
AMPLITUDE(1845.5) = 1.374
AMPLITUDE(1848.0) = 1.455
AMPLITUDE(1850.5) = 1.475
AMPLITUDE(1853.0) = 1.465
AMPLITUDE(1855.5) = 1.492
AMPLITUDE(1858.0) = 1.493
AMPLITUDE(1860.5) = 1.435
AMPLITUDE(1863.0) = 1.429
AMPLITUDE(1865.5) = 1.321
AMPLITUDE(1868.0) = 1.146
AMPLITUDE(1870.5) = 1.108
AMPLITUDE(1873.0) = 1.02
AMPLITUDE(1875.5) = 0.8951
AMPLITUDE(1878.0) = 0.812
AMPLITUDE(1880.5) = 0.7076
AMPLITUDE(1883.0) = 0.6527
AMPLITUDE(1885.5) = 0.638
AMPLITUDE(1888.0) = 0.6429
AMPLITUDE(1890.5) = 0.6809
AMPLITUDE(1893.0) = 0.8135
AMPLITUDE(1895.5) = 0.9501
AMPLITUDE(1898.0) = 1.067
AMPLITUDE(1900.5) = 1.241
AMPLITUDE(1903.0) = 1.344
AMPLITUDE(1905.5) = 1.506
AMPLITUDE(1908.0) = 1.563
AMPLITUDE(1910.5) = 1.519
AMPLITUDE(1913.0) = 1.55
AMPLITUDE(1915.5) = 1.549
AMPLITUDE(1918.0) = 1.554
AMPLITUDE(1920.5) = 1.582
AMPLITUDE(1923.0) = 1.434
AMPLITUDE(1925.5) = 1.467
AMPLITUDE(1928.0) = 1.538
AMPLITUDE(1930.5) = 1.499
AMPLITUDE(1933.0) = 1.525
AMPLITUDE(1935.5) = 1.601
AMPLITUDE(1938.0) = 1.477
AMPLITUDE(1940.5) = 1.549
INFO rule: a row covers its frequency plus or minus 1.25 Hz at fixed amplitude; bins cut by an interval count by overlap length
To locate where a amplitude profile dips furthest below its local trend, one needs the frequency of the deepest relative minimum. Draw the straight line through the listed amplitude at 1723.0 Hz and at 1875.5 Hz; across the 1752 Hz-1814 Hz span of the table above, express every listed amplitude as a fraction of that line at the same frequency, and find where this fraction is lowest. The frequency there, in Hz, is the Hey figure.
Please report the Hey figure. 1755.5 Hz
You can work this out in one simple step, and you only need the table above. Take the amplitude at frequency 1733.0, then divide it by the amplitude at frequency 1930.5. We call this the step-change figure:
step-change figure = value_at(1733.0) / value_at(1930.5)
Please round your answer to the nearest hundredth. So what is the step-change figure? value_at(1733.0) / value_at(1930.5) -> 0.72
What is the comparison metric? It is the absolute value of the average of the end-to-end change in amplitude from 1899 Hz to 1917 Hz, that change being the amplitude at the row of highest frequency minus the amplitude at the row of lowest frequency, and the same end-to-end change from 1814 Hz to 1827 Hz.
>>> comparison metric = 0.16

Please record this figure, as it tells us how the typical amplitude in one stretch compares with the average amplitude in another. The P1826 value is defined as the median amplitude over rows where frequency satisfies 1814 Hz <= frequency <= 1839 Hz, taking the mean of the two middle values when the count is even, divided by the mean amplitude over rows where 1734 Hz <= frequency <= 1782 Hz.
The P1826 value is 1.19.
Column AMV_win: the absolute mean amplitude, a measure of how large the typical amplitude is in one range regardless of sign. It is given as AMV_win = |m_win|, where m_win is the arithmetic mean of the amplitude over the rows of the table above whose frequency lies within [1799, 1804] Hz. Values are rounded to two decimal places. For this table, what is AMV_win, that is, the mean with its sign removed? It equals 1.29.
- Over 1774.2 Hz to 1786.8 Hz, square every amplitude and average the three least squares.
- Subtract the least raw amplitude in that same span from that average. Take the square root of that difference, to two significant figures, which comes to 0.63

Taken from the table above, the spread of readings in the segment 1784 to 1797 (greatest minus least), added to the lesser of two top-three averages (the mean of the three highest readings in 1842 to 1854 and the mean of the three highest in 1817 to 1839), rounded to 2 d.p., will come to 1.47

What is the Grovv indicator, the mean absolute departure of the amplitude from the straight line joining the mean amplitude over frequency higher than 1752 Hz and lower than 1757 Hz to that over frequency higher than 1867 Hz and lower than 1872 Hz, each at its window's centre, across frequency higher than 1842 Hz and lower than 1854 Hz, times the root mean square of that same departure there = 0.10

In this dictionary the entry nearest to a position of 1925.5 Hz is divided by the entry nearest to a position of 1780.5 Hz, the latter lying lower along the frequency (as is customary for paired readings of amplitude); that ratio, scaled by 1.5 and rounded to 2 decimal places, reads 1.68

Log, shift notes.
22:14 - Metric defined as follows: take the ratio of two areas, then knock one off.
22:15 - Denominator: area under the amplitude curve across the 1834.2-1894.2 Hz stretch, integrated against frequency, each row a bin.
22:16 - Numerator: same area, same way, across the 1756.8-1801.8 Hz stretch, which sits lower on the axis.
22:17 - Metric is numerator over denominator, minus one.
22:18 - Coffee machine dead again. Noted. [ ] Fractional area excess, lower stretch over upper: -0.19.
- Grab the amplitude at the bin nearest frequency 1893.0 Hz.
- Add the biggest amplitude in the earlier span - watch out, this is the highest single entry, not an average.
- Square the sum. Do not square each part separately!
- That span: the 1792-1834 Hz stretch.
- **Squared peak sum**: 4.8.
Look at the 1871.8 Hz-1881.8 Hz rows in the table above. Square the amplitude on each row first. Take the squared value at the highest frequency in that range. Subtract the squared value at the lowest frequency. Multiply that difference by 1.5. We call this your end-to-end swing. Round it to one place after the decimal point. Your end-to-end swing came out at -0.8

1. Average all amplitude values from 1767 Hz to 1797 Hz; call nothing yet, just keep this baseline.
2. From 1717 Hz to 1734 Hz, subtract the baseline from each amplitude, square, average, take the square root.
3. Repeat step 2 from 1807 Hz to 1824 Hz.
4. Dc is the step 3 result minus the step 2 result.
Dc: -0.13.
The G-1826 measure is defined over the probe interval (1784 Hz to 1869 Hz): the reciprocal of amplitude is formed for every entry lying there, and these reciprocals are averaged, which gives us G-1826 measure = 0.75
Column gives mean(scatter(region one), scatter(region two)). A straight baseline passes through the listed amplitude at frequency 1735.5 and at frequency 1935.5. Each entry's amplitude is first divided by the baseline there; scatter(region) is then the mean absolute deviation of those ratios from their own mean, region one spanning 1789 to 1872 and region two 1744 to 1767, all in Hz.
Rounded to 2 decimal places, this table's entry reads 0.04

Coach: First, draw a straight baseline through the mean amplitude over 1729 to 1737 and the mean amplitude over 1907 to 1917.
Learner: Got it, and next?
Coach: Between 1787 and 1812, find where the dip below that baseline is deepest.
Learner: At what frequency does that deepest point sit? 1805.5 Hz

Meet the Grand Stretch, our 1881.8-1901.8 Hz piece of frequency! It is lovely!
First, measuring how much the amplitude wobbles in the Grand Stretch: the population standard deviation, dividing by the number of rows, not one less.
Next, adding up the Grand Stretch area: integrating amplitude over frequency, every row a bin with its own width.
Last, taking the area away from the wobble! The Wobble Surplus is -17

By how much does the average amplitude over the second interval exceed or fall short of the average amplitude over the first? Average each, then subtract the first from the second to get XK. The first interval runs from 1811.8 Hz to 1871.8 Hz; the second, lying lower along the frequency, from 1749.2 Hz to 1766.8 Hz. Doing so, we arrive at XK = -0.23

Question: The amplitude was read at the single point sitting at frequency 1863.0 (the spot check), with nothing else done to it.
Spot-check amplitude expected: 1.429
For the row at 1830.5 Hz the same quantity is 1.336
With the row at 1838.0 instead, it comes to 1.414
